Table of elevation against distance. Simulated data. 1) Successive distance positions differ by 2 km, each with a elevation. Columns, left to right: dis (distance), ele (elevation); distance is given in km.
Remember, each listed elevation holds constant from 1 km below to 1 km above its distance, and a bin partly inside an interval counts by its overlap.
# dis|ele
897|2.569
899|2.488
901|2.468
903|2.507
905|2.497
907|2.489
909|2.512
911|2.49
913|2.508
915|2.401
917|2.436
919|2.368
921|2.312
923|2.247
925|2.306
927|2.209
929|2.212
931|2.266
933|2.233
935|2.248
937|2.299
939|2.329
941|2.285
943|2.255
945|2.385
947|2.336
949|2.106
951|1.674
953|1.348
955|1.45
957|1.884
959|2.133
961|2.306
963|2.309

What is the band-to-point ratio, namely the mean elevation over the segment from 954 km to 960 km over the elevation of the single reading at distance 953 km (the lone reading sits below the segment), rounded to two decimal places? 1.35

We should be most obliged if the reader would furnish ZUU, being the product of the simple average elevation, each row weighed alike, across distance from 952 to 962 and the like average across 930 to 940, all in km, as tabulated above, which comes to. 4.15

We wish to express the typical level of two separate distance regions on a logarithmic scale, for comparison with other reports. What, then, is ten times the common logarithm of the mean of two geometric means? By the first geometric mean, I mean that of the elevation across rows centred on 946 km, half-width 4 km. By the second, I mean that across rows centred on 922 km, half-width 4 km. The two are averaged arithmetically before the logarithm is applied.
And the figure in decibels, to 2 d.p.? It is 3.59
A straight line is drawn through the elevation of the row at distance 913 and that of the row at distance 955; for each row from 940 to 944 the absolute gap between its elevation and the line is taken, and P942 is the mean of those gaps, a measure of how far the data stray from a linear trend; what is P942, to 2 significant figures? 0.49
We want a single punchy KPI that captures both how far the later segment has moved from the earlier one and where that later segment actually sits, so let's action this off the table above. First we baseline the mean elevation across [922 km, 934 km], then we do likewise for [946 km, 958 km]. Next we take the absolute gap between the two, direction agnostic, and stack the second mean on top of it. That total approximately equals 2.25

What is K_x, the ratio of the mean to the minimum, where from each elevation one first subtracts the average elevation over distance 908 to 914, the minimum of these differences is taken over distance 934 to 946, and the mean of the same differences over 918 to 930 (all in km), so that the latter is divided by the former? 0.89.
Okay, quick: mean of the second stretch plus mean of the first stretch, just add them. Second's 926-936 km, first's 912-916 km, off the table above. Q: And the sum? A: 4.69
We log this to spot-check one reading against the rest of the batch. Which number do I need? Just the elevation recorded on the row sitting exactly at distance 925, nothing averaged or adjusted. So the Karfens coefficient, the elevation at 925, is 2.306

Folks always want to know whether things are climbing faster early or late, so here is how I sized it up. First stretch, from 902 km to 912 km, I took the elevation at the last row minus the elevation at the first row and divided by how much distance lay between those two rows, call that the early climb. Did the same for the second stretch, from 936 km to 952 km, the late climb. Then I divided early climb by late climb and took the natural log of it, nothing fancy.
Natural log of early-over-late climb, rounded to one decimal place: -3.0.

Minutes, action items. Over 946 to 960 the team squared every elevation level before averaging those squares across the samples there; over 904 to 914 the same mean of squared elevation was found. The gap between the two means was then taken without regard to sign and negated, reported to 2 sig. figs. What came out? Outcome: -2.7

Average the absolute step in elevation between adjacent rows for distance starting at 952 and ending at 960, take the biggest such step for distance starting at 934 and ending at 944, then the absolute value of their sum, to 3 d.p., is 0.313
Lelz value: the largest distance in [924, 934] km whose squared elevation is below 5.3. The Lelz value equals 933 km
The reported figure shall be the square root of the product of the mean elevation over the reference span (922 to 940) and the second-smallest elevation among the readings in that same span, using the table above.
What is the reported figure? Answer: 2.24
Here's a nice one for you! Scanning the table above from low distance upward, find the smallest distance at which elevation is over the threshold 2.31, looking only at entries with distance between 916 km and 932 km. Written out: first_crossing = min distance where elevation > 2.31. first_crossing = 917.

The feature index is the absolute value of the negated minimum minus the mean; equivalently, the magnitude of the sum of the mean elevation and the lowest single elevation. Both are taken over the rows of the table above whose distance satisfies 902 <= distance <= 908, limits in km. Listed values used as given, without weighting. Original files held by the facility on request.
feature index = 5.0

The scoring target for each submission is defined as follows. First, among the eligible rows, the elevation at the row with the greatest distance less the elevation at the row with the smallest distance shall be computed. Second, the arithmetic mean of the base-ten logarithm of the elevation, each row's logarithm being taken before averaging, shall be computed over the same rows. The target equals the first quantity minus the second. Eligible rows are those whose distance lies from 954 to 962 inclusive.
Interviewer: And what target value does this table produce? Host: 0.57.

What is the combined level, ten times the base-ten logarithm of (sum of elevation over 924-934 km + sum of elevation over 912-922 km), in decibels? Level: 13.7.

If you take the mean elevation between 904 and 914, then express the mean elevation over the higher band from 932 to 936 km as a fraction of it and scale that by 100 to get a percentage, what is 90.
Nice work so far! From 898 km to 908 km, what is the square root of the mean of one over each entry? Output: 0.63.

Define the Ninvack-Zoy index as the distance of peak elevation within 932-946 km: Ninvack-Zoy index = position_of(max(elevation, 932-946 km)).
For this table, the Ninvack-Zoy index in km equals 945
